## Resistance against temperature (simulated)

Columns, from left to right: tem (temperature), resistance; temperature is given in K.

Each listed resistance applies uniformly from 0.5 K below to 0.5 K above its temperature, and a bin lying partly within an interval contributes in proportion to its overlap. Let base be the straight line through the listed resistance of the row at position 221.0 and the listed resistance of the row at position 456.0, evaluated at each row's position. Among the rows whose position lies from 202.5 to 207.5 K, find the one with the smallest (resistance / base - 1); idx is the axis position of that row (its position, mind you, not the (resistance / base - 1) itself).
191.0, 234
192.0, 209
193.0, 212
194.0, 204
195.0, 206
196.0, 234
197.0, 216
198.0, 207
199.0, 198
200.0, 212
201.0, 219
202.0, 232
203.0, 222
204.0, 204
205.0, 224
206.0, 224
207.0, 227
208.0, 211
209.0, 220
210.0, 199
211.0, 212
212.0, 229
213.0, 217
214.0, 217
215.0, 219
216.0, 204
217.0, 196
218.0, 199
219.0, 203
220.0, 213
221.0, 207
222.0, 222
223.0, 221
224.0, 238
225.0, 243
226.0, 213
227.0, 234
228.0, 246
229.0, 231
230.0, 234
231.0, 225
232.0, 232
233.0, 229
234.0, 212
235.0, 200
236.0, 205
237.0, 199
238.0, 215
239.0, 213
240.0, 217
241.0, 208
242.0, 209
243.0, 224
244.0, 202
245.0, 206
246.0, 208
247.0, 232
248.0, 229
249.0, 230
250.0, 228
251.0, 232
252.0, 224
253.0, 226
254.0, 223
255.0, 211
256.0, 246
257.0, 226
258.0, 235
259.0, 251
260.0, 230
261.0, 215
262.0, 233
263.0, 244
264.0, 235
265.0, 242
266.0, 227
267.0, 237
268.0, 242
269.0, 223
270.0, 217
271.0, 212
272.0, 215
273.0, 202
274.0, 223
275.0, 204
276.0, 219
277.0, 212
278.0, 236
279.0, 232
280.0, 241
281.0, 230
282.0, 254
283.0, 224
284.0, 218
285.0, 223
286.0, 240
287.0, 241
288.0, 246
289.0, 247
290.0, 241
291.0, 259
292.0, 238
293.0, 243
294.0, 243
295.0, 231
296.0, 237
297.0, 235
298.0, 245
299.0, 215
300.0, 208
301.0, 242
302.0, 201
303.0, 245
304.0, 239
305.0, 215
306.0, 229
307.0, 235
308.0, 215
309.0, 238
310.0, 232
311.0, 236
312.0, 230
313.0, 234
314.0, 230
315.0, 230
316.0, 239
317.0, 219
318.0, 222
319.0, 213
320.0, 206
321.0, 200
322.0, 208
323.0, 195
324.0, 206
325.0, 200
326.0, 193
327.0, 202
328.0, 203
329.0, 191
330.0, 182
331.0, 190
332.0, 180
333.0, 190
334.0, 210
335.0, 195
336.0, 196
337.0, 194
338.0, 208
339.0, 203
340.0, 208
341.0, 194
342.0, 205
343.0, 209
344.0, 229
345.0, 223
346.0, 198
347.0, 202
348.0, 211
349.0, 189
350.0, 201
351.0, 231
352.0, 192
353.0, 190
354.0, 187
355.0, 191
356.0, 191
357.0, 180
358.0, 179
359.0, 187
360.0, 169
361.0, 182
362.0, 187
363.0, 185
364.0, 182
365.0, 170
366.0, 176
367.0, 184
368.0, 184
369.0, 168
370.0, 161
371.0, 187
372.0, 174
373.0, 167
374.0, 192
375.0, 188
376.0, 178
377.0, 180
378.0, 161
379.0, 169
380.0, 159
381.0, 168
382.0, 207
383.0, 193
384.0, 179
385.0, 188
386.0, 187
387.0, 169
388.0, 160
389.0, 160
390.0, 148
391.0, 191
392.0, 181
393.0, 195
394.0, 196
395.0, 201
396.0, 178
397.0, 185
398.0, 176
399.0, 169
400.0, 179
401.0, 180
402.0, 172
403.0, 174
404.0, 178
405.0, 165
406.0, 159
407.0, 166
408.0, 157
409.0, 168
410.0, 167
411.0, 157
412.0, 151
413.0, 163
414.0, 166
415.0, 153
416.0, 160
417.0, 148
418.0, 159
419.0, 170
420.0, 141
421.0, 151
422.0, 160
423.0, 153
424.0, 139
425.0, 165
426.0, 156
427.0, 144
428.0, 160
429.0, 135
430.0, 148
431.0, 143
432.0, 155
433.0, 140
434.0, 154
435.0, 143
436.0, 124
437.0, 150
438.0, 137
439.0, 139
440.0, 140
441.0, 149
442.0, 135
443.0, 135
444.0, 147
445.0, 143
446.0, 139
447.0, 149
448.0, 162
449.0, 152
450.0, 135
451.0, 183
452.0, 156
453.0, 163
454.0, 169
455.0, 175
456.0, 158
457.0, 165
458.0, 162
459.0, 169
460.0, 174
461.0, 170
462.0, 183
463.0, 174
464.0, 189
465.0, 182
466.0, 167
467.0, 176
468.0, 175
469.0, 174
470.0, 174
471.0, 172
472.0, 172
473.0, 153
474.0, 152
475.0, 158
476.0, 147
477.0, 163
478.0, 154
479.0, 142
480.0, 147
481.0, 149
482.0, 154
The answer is 204.0 K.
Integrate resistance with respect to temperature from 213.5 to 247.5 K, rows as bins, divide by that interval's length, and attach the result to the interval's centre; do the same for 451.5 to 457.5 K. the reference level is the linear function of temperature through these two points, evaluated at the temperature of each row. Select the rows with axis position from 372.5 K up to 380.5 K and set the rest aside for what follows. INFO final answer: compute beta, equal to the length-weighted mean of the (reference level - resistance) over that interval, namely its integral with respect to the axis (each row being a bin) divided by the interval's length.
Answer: 8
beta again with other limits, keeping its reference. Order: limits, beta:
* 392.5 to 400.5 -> -7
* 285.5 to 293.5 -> -41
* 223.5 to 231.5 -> -15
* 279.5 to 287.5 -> -29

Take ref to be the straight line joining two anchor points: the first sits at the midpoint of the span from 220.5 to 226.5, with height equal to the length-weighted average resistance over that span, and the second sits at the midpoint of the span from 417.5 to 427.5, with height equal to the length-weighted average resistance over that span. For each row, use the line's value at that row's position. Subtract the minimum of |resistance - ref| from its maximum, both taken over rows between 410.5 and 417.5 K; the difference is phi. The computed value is 8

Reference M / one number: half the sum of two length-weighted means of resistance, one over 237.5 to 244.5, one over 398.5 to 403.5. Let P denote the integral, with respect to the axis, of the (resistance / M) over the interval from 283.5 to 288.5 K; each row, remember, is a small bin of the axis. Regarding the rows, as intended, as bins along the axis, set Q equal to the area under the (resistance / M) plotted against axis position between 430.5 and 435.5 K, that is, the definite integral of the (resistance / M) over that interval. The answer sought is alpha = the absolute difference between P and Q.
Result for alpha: 2.2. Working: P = 6.03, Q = 3.8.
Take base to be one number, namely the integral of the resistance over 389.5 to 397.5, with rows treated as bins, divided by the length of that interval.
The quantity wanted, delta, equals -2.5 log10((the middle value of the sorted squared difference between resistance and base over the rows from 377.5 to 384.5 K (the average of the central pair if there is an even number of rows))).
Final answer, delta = -6.1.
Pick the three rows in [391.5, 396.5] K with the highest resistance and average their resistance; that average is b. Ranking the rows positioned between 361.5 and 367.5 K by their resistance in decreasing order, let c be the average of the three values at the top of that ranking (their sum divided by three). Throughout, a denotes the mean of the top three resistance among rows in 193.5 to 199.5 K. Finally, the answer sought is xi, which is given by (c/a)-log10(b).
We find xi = -1.4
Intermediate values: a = 219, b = 197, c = 185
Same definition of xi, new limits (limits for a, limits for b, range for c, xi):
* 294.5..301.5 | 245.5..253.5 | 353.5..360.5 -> -1.6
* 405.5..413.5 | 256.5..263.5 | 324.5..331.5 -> -1.2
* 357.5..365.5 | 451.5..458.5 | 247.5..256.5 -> -1.0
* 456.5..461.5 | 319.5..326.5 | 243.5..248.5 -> -1.0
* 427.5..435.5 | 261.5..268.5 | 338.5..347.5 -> -1.0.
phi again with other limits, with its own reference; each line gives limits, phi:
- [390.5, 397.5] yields 23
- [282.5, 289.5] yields 31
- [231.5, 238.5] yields 16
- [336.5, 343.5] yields 17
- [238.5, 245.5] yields 14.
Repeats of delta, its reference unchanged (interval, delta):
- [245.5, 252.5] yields -8.2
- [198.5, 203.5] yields -7.7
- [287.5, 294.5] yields -8.8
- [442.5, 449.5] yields -7.9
